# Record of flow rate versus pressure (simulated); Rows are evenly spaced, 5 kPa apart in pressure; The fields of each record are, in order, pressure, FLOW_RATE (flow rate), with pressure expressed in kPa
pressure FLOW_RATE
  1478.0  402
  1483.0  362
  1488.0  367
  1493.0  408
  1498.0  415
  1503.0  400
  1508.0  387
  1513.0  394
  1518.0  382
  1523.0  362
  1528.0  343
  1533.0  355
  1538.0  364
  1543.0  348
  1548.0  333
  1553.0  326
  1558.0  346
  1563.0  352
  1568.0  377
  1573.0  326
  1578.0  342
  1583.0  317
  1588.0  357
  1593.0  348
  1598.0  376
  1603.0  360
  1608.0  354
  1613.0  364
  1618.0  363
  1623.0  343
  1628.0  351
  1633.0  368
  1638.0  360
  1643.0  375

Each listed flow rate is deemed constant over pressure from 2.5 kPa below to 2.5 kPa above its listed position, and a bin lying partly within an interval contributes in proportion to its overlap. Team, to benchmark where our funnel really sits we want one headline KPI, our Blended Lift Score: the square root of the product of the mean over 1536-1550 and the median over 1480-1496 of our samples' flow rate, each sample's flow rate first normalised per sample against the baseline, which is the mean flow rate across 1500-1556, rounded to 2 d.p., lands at 0.98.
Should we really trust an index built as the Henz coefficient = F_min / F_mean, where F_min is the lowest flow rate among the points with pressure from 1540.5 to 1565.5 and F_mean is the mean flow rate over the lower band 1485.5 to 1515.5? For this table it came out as 0.82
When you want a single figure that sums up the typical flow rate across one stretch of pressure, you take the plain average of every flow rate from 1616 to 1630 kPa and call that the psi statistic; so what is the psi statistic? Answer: 352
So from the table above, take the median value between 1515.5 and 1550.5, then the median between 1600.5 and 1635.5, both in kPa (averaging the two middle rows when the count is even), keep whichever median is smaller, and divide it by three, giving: 118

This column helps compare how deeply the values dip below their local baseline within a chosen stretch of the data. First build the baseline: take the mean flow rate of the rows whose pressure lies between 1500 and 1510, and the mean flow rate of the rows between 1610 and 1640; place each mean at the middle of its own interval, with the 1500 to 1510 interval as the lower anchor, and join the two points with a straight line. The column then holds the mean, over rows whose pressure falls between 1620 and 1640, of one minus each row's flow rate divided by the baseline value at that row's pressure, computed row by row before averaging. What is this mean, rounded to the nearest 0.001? 0.003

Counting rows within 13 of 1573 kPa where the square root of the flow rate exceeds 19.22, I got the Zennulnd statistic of 1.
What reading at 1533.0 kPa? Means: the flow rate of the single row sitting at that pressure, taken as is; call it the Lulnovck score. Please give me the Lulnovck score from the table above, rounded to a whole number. 355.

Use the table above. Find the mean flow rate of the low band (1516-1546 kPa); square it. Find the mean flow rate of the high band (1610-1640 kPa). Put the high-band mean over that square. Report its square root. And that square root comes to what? 0.053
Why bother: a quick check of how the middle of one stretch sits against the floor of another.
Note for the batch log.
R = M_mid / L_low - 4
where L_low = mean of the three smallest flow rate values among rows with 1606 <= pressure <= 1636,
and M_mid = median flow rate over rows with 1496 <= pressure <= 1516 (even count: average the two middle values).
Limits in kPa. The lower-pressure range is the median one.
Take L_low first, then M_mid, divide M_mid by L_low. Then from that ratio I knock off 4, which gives -2.86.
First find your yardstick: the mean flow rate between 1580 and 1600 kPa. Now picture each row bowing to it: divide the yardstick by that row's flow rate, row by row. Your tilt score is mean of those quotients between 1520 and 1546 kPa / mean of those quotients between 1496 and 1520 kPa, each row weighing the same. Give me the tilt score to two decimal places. 1.12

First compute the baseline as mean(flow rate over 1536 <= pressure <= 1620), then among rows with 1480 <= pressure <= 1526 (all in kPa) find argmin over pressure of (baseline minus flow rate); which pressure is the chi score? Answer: 1498.0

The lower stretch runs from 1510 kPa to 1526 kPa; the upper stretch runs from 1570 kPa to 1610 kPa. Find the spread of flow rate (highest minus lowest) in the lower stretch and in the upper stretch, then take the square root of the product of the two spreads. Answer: 43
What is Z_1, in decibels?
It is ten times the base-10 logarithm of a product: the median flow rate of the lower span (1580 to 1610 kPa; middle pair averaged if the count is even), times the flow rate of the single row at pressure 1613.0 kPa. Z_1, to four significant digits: 51.12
